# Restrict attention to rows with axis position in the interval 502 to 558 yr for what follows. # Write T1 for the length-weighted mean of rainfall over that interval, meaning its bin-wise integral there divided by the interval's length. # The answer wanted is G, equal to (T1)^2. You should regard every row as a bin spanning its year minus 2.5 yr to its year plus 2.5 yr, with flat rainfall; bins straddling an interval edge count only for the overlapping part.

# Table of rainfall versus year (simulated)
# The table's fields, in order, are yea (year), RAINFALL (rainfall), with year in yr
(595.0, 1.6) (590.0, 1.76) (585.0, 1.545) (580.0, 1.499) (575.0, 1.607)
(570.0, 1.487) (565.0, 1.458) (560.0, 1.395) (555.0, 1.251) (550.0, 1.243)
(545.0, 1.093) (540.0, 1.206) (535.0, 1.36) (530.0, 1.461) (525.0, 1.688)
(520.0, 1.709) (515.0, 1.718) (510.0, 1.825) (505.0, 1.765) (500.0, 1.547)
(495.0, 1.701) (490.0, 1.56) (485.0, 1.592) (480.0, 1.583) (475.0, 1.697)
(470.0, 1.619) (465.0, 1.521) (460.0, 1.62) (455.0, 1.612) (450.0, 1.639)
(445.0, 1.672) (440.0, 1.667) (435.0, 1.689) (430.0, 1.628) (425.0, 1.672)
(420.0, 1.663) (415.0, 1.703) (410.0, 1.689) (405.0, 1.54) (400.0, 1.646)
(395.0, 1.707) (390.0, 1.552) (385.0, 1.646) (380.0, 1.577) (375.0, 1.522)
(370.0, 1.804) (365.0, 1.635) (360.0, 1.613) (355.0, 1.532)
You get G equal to 2.20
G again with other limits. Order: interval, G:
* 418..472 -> 2.68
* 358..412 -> 2.66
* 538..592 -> 1.99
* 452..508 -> 2.63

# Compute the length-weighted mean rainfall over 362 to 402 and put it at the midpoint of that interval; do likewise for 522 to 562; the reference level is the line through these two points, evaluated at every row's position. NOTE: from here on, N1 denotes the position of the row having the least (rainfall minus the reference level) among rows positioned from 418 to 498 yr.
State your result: 465.0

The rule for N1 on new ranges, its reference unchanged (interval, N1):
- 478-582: 545.0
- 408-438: 430.0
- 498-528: 500.0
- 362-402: 375.0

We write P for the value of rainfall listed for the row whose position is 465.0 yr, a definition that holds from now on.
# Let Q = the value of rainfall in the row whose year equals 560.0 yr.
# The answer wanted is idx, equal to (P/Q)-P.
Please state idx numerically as -0.43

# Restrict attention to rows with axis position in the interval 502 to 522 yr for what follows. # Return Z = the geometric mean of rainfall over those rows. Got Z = 1.75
